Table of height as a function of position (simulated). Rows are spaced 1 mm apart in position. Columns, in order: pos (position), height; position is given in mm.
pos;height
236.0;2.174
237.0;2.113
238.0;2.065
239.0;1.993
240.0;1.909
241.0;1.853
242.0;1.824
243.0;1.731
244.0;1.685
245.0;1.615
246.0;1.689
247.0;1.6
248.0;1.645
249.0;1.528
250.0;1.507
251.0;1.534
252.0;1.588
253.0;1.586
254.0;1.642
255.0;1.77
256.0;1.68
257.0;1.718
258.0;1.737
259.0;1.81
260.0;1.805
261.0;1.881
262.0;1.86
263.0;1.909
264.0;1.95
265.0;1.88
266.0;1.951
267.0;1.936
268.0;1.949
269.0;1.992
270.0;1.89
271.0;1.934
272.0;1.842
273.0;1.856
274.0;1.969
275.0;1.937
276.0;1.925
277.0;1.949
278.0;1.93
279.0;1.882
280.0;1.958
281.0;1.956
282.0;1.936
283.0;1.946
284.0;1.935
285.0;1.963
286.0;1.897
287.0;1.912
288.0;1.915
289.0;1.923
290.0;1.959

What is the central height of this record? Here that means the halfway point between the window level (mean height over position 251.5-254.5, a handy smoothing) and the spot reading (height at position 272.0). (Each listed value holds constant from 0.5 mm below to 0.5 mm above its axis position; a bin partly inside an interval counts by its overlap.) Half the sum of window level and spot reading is 1.72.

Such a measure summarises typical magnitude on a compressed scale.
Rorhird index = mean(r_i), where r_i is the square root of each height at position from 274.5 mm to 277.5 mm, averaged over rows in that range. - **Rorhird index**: 1.39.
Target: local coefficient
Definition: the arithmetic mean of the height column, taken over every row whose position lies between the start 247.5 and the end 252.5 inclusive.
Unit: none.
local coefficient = 1.56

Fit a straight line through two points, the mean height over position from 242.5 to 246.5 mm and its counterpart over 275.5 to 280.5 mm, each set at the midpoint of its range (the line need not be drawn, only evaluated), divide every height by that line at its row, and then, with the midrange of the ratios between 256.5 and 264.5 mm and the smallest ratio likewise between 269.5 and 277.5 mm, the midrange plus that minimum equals 2.00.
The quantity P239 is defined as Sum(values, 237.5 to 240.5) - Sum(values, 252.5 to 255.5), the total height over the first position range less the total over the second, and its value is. 1.0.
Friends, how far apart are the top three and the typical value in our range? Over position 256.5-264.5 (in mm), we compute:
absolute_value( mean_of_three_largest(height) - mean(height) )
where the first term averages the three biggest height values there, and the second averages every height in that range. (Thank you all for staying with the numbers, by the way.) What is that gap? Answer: 0.08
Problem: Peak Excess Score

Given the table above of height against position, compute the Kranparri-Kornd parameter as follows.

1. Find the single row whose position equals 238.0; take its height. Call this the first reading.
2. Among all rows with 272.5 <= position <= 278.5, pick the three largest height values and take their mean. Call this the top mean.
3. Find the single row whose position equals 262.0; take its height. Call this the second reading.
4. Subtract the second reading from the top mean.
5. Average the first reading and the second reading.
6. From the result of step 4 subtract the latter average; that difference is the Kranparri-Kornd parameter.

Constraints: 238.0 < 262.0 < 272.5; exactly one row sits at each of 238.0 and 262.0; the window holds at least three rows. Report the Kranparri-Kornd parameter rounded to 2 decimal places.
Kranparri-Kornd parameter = -1.87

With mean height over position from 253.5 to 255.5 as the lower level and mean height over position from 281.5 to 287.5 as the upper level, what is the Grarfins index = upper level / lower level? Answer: 1.132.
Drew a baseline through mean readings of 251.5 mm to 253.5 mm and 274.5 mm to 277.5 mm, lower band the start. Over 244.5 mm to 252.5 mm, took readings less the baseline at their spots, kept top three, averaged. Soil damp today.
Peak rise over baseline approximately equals 0.15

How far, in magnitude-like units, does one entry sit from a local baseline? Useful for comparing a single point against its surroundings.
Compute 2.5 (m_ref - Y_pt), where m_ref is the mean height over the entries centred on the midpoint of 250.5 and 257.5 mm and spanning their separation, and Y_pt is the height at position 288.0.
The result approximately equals -0.7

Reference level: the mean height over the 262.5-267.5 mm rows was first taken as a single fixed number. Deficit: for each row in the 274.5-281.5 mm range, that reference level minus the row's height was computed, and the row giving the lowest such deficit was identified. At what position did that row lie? 280.0 mm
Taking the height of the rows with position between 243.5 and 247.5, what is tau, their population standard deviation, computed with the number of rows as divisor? 0.040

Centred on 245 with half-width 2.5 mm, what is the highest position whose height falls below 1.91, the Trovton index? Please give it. 247.0 mm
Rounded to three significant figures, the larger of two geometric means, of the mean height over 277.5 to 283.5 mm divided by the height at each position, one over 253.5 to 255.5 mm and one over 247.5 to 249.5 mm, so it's 1.22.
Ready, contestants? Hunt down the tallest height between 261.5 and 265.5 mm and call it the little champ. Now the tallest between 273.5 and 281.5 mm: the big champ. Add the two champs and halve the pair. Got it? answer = 1.96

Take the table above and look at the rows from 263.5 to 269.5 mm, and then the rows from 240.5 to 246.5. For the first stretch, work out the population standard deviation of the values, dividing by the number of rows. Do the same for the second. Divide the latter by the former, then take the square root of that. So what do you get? 1.58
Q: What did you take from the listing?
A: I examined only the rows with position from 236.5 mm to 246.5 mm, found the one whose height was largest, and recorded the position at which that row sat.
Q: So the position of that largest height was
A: 237.0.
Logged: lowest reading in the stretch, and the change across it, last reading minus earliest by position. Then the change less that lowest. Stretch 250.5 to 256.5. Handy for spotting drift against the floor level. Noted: -1.39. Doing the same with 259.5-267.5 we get -1.67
